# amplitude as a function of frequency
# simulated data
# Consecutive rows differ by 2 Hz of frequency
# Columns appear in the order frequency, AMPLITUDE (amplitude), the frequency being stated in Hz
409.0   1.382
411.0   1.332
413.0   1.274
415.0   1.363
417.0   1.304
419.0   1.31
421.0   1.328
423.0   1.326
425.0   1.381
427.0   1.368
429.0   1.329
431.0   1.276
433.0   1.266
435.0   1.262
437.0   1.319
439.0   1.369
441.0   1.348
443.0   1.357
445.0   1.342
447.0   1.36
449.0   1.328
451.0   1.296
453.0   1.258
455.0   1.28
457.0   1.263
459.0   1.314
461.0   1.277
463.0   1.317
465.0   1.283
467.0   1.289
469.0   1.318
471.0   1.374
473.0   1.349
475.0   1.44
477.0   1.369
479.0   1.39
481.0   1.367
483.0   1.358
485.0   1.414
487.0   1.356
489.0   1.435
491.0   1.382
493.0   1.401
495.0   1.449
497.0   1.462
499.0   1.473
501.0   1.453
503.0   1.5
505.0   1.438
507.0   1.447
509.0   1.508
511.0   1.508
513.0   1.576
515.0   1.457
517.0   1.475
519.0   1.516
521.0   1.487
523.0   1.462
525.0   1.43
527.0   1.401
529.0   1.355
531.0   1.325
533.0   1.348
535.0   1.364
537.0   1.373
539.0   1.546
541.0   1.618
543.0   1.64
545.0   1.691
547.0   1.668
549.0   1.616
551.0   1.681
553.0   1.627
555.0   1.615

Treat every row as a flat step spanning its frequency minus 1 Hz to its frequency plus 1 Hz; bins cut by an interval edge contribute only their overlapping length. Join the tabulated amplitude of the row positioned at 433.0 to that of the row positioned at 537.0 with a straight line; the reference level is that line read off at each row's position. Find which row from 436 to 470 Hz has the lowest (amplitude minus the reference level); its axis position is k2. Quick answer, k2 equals 453.0 Hz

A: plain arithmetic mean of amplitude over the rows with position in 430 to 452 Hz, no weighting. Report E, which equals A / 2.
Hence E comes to 0.66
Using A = 1.32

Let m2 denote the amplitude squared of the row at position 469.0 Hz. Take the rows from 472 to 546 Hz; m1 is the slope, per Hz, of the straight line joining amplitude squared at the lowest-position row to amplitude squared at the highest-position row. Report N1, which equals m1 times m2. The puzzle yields 0.025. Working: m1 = 0.014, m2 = 1.7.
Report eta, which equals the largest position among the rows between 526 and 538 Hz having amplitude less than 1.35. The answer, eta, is 533.0 Hz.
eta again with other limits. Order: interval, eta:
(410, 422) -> 421.0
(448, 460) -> 459.0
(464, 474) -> 473.0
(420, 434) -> 433.0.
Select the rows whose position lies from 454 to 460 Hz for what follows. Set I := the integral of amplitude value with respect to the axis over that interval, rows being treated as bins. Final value 7.7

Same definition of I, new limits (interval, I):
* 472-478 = 8.3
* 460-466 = 7.8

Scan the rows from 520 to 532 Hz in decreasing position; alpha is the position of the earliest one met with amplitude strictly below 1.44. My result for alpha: 531.0 Hz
